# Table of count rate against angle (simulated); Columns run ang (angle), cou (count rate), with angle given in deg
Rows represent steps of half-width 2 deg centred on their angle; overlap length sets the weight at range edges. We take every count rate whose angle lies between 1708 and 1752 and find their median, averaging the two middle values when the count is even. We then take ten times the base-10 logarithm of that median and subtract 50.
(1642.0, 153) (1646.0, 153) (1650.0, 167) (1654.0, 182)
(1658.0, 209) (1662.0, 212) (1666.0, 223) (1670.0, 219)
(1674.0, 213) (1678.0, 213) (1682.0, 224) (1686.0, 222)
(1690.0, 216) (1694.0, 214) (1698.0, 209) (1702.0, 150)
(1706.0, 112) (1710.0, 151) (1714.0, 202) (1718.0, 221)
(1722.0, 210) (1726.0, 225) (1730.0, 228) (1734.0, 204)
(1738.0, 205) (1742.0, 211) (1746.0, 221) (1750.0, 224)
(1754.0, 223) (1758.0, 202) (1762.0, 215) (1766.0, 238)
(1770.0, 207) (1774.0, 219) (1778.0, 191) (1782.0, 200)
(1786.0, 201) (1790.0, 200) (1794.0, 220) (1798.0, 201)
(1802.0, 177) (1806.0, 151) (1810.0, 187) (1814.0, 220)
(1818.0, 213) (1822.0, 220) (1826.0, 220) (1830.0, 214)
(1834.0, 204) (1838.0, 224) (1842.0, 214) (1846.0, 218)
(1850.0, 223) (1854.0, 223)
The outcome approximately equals -26.76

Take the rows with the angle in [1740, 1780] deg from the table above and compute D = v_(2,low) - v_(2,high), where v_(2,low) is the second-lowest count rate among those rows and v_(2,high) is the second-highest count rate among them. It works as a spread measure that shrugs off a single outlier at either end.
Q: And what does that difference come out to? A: -22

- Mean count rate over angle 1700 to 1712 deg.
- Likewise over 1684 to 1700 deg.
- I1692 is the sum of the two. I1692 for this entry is 353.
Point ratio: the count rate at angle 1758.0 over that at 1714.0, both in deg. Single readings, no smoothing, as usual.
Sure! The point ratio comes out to 1.00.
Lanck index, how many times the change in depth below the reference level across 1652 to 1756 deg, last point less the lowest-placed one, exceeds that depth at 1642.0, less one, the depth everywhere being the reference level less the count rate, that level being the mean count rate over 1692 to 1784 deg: -1.8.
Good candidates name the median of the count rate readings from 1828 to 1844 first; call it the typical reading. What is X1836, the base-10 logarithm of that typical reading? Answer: 2.33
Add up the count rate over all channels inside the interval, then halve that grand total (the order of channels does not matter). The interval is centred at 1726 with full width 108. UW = 2785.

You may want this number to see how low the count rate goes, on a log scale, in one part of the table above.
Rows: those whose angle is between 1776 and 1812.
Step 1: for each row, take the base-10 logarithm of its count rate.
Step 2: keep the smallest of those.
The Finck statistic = 2.18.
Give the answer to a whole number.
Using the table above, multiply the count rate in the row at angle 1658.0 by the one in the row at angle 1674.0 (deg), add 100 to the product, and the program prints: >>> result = 44617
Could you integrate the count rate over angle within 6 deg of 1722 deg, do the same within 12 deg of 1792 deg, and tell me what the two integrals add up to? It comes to 7420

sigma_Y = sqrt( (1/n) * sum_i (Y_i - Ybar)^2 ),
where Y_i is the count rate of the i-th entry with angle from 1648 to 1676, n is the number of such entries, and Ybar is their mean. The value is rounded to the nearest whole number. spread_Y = 19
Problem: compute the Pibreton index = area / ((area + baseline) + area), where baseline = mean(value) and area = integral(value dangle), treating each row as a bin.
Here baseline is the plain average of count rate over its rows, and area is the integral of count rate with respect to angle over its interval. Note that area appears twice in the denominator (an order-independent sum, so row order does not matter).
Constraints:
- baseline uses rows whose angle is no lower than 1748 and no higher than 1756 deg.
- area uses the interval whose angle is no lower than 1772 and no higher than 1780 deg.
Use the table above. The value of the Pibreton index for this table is 0.4681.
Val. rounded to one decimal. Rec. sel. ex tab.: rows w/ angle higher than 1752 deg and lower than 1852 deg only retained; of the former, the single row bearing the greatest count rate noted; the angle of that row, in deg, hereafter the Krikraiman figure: 1766.0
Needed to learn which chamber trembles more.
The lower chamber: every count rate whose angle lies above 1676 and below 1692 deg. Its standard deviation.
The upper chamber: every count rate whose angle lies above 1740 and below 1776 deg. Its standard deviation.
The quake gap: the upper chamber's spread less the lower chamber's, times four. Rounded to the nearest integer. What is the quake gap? 22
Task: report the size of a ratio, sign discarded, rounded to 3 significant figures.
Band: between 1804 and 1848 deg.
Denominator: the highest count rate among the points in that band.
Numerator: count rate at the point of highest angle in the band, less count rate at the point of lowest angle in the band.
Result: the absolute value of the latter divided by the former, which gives 0.299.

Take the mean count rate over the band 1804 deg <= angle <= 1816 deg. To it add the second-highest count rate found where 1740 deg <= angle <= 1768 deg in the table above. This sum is 410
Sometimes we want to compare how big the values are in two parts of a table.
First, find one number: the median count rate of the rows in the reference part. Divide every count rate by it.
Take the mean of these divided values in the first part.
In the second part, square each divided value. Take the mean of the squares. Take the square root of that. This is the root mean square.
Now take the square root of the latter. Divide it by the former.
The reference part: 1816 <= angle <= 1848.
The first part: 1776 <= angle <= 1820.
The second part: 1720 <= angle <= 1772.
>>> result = 1.10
